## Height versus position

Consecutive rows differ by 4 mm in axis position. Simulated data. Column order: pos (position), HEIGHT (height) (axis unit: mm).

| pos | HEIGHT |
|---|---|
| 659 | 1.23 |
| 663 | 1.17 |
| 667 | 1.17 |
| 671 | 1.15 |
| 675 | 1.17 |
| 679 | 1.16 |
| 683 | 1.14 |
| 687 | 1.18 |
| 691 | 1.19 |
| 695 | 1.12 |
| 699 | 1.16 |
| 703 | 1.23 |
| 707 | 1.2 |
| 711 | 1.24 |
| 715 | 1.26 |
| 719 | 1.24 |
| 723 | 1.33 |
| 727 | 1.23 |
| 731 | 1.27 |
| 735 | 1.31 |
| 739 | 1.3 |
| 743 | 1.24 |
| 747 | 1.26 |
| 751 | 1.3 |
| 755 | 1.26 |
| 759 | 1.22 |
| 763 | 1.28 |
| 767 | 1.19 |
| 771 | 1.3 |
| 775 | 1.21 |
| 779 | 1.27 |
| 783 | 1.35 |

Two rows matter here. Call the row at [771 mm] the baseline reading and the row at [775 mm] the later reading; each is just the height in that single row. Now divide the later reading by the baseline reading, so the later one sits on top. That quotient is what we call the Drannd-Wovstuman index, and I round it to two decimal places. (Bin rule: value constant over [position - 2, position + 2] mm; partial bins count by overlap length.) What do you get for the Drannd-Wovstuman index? 0.93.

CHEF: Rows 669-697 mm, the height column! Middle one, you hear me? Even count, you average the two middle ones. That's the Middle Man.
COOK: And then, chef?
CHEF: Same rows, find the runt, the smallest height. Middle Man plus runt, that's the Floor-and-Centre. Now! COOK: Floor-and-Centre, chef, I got 2.28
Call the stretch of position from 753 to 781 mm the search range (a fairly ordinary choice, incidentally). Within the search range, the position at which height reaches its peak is 771 mm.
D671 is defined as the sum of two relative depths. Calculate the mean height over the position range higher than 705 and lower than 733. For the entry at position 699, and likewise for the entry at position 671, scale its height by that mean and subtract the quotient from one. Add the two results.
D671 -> 0.16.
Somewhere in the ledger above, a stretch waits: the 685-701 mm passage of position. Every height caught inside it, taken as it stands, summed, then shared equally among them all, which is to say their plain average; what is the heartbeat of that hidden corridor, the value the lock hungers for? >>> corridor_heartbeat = 1.16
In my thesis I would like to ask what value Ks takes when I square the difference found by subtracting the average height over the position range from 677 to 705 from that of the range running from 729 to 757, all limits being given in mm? 0.0118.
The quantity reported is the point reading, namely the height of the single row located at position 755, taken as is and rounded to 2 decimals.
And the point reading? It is 1.26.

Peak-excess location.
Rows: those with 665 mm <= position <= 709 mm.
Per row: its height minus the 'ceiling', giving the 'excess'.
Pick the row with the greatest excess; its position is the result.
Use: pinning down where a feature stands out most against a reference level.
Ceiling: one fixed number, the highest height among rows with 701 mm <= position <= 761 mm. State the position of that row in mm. 703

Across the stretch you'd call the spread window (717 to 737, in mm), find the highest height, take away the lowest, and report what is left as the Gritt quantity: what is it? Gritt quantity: 0.100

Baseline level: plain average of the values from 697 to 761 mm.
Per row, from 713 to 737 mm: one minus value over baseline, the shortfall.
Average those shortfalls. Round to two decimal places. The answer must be -0.02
